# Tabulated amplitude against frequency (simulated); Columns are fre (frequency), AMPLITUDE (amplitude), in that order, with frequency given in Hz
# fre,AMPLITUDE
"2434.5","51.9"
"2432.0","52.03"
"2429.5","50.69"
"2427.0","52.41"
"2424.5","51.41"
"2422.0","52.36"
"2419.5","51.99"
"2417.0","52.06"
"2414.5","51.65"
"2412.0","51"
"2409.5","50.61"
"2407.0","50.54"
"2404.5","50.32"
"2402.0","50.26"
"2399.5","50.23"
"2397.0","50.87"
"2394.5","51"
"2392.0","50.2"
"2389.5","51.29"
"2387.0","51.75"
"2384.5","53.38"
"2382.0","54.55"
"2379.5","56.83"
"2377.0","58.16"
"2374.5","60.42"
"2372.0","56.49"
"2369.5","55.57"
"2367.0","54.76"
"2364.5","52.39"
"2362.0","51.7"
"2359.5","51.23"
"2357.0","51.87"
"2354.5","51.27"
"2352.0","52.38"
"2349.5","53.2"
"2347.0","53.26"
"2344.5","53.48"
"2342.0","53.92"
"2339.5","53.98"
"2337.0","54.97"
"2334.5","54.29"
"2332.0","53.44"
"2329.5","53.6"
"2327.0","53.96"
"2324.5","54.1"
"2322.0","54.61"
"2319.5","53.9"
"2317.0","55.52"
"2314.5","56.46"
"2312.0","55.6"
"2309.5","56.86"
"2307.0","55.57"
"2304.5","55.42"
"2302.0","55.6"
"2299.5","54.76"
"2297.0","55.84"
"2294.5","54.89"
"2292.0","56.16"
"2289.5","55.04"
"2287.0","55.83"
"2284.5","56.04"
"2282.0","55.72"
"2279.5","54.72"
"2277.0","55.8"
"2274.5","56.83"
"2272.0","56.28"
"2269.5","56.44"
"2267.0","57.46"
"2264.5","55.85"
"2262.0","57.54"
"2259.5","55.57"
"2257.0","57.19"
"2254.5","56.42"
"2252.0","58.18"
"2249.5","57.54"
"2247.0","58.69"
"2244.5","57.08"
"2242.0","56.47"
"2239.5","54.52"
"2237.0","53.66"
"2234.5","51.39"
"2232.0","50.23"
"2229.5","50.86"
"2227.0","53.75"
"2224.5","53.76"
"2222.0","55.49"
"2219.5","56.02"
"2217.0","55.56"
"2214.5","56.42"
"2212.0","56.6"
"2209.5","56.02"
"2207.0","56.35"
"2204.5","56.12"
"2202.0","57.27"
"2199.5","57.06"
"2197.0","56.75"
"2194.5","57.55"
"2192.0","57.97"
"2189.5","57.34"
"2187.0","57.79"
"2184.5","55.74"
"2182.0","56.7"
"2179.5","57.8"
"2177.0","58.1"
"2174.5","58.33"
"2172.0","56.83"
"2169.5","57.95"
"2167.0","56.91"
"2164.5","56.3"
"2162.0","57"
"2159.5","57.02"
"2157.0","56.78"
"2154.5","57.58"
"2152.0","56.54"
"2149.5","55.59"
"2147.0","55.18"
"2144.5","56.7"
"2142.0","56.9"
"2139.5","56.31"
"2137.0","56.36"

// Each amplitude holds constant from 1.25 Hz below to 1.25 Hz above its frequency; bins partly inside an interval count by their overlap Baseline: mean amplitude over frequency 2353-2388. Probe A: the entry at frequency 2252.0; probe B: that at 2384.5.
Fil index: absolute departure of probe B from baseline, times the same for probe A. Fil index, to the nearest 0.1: 3.6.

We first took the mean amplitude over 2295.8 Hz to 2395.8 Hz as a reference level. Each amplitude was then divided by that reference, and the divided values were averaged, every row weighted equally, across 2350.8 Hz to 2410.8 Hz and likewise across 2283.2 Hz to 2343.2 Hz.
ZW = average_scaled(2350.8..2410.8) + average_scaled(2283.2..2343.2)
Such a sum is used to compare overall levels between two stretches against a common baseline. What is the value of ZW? 1.99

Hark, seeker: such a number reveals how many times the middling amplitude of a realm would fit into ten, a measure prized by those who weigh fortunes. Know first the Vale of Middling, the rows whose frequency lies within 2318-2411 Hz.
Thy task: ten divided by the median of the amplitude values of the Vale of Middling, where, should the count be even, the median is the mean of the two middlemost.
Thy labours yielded 0.187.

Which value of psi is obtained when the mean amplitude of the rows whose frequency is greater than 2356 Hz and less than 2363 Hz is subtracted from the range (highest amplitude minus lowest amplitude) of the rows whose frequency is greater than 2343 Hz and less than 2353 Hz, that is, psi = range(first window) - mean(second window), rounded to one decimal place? -50.5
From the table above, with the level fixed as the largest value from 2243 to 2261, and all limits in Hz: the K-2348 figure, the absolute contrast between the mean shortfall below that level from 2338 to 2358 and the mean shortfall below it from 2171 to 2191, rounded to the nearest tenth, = 4.4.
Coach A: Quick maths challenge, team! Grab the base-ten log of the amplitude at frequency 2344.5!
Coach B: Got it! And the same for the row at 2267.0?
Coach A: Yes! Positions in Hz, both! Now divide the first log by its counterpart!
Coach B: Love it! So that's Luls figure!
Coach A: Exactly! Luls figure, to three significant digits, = 0.982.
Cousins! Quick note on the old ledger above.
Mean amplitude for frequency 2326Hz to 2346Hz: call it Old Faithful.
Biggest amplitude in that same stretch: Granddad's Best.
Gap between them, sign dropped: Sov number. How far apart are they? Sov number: 1.0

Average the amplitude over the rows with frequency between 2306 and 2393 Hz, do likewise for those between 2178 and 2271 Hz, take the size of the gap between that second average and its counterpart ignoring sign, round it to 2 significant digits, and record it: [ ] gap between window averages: 1.9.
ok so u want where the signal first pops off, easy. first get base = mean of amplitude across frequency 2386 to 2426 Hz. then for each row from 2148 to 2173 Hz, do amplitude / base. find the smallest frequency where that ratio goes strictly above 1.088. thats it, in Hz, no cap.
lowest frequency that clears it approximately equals 2152.0 Hz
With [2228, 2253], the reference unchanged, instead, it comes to 2242.0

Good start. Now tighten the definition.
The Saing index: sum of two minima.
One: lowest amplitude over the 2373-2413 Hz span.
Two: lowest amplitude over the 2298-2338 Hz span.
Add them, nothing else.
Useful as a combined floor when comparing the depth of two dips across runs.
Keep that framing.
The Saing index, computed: 104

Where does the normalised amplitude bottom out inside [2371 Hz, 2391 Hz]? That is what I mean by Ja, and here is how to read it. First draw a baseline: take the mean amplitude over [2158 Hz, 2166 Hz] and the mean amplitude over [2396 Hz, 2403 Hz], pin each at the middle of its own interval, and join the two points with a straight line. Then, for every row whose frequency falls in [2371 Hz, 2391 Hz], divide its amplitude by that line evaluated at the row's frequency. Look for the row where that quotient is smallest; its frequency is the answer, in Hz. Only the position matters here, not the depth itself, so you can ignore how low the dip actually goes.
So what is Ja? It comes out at 2389.5 Hz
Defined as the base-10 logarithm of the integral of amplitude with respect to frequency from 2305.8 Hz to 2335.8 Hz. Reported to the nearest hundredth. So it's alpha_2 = 3.22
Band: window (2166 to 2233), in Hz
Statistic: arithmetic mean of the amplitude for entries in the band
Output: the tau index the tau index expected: 56.2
